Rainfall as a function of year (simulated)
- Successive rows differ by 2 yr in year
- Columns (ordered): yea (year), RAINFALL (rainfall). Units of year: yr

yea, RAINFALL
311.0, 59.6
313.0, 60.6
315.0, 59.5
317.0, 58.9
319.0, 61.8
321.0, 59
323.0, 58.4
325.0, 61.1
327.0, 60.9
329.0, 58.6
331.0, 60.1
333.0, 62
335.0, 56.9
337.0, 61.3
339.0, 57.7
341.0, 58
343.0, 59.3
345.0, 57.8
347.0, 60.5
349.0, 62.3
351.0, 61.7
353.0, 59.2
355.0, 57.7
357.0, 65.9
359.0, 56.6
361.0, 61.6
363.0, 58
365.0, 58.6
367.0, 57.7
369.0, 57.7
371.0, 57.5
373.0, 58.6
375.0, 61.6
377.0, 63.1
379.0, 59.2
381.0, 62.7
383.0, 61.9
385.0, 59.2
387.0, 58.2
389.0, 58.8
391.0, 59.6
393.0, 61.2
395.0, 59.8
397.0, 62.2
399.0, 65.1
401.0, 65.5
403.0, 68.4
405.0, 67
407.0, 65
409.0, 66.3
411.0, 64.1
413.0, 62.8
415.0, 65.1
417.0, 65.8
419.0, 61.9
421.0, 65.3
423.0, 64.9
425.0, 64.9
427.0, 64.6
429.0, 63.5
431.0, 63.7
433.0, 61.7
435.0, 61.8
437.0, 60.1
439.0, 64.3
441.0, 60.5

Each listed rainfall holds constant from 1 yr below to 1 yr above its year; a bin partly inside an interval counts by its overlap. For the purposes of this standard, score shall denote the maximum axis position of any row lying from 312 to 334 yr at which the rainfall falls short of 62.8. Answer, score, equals 333.0 yr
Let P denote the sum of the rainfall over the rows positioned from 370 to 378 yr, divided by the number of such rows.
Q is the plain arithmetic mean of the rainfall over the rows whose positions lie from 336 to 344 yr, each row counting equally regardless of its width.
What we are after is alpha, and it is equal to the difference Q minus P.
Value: -1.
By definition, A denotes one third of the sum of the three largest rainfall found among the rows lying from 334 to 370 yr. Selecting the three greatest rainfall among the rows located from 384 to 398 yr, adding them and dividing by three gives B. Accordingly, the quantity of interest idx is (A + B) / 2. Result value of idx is 62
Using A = 63.3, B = 61.1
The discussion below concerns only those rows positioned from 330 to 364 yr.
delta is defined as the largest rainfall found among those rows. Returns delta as 65.9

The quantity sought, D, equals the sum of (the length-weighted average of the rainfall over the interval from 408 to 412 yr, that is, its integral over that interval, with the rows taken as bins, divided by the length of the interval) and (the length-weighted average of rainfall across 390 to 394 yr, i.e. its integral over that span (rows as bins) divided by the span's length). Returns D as 126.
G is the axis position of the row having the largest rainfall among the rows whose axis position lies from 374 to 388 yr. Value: 377.0 yr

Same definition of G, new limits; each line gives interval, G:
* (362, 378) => 377.0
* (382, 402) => 401.0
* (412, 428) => 417.0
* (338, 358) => 357.0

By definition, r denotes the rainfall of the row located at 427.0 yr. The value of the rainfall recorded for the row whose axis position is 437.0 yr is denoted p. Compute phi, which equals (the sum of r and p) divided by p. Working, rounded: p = 60.1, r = 64.6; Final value 2.075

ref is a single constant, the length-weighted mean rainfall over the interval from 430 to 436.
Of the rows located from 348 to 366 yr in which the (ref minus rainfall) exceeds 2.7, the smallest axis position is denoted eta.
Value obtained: 353.0 yr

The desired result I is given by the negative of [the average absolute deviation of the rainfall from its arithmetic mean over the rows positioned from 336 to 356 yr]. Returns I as -1.5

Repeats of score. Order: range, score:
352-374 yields 373.0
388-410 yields 397.0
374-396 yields 395.0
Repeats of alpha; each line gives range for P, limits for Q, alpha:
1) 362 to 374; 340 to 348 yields 1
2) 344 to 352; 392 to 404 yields 3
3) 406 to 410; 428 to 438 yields -3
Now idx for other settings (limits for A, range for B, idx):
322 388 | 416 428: 65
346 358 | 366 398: 63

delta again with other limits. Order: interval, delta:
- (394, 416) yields 68.4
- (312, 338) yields 62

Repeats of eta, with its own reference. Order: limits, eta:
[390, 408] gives 391.0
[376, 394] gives 379.0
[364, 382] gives 365.0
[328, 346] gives 329.0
